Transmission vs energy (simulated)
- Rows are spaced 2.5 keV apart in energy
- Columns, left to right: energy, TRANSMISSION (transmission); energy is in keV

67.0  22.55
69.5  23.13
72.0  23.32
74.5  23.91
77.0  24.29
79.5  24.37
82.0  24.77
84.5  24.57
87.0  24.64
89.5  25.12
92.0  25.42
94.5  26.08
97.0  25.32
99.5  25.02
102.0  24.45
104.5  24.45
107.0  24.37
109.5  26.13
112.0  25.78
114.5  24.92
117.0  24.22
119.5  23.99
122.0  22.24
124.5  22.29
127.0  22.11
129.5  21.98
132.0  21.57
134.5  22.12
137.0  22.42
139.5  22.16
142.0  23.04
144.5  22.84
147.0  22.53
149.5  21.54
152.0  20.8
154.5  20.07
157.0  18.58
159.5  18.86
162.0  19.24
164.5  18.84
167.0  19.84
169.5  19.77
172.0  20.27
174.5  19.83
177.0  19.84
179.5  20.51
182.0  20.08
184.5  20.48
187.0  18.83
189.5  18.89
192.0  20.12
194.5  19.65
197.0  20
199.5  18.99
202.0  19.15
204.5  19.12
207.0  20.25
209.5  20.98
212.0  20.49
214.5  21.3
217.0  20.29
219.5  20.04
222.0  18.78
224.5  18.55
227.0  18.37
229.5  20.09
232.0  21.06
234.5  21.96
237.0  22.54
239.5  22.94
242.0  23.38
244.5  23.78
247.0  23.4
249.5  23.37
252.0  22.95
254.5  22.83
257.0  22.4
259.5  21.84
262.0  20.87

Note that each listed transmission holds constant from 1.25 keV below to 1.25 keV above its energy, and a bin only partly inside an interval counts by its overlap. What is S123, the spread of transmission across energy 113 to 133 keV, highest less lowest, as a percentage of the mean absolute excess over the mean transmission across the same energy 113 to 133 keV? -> 306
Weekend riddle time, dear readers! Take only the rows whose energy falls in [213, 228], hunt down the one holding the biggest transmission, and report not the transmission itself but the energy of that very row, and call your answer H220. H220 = 214.5 keV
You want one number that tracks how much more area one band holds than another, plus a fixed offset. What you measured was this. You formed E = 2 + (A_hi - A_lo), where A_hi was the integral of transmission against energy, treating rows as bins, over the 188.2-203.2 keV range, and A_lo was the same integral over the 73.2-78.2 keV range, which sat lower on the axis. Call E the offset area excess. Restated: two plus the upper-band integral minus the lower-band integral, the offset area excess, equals 174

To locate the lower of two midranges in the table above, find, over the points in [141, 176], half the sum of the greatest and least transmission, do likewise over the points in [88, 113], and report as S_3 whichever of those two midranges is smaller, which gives 20.81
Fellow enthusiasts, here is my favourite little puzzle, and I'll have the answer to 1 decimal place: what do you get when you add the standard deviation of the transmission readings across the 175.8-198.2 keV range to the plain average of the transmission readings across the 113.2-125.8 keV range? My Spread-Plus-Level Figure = 24.1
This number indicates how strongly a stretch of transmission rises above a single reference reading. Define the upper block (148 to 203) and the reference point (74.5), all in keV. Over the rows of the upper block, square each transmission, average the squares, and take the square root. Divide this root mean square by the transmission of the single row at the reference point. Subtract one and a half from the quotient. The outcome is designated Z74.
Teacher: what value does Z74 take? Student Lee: -0.67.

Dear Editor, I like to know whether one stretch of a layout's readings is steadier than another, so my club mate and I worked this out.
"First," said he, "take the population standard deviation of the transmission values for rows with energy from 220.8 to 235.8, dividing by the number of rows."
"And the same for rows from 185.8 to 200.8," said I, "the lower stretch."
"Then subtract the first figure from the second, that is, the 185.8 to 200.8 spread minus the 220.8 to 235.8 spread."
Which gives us -0.82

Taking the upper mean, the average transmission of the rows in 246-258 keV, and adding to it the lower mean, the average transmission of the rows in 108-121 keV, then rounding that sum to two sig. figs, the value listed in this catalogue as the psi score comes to 48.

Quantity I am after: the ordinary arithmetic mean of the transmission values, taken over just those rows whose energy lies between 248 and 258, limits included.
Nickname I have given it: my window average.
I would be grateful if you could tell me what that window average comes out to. 22.9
